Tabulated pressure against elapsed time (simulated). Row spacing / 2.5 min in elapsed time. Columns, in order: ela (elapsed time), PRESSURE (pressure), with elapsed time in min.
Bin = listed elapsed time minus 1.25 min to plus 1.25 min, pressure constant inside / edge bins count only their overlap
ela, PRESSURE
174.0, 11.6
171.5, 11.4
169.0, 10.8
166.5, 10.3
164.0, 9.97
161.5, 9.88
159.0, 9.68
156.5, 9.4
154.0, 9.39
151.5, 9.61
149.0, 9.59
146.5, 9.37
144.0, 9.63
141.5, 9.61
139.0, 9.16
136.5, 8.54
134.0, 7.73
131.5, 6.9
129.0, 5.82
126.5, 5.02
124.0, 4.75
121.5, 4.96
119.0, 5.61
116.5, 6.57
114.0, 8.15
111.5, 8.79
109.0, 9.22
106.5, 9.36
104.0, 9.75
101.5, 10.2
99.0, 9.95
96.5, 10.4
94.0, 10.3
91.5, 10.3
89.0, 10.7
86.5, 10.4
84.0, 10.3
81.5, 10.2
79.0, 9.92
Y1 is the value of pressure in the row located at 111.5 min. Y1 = 8.79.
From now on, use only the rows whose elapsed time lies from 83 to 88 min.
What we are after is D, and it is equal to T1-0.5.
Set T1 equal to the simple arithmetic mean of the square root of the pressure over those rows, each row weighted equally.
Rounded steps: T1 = 3.22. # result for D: 2.72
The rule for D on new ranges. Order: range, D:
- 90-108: 2.67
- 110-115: 2.41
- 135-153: 2.56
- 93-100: 2.70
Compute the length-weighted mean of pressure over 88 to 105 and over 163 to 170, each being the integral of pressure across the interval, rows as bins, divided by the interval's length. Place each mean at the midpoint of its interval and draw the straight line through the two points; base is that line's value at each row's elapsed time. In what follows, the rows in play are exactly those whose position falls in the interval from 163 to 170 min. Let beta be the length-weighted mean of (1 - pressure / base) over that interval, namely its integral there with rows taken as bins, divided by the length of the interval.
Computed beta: 0.00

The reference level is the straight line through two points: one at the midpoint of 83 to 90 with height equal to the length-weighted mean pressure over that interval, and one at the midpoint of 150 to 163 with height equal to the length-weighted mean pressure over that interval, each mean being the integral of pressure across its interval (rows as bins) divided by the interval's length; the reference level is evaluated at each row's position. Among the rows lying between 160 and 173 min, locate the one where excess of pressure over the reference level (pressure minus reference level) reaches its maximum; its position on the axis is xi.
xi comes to 171.5 min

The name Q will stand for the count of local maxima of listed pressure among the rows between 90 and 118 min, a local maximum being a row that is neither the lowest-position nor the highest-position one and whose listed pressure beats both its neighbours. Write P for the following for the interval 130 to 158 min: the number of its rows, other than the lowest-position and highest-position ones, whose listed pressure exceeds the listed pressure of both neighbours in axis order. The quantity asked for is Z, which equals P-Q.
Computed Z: 0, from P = 2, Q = 2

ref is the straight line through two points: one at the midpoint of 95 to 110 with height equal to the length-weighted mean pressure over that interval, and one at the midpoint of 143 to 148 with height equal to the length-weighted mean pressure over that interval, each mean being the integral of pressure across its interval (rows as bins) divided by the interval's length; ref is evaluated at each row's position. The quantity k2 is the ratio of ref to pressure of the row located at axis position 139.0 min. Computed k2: 1.04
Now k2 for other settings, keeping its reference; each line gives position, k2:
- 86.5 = 0.96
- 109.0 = 1.06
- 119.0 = 1.73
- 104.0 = 1.01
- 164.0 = 0.94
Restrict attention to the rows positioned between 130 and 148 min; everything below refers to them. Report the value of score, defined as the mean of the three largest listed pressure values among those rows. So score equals 9.5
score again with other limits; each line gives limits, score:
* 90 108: 10.3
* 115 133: 6.4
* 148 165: 9.8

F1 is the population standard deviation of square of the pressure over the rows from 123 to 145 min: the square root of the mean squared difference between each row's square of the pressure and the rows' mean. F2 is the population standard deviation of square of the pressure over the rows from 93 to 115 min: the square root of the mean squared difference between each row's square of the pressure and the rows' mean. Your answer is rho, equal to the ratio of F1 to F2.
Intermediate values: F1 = 26.5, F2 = 13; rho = 2.0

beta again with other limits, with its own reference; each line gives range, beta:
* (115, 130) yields 0.47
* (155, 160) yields 0.08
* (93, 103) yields 0.00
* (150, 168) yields 0.06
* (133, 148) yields 0.12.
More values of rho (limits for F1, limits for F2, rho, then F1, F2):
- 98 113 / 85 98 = 2.9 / 9.0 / 3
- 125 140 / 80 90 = 5.3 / 20.7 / 4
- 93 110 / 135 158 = 1.4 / 8.4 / 6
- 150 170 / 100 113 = 1.0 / 9.0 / 9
